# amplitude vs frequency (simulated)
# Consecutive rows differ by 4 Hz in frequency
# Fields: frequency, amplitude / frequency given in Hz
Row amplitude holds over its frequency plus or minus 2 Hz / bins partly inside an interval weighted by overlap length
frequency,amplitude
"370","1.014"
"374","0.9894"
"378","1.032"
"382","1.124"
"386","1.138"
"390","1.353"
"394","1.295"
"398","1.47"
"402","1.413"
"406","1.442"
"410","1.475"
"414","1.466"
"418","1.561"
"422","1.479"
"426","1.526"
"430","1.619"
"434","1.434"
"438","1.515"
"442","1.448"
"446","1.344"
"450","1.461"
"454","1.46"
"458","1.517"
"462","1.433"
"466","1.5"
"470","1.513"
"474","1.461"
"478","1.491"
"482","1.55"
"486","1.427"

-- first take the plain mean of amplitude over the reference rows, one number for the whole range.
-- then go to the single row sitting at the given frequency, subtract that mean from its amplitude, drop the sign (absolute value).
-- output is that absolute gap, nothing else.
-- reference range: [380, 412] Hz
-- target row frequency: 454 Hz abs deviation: 0.12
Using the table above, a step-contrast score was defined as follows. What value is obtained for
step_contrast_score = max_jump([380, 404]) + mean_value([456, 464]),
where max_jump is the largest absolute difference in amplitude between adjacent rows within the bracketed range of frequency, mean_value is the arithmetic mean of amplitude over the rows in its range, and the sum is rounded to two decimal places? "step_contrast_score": 1.69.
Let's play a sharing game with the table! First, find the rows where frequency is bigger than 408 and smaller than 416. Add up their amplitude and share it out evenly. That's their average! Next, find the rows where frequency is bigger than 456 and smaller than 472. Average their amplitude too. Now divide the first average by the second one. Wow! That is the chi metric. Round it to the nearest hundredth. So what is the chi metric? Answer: 0.99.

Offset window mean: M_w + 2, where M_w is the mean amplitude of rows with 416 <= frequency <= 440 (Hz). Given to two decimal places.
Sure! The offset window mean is 3.52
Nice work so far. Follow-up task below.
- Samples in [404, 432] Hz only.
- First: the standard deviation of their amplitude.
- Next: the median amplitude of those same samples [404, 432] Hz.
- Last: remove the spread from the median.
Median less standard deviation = 1.42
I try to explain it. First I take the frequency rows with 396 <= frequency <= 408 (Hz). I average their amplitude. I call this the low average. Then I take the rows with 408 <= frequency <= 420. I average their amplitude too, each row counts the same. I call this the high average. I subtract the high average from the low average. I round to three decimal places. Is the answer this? -0.059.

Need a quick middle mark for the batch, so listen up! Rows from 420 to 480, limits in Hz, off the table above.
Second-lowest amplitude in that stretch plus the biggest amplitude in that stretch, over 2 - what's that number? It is 1.53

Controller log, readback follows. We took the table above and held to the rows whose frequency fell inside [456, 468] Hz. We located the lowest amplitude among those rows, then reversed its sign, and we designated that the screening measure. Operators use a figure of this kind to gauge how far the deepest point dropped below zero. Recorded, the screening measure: -1.43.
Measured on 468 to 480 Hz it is -1.46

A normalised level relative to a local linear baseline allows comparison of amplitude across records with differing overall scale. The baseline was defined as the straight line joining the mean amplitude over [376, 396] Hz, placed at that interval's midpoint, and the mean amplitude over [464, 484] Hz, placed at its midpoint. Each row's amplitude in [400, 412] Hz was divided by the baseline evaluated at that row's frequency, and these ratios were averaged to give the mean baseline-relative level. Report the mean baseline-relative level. 1.15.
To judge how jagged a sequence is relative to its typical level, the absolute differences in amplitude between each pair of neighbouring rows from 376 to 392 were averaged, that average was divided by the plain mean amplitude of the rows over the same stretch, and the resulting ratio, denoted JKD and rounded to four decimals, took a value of 0.0921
